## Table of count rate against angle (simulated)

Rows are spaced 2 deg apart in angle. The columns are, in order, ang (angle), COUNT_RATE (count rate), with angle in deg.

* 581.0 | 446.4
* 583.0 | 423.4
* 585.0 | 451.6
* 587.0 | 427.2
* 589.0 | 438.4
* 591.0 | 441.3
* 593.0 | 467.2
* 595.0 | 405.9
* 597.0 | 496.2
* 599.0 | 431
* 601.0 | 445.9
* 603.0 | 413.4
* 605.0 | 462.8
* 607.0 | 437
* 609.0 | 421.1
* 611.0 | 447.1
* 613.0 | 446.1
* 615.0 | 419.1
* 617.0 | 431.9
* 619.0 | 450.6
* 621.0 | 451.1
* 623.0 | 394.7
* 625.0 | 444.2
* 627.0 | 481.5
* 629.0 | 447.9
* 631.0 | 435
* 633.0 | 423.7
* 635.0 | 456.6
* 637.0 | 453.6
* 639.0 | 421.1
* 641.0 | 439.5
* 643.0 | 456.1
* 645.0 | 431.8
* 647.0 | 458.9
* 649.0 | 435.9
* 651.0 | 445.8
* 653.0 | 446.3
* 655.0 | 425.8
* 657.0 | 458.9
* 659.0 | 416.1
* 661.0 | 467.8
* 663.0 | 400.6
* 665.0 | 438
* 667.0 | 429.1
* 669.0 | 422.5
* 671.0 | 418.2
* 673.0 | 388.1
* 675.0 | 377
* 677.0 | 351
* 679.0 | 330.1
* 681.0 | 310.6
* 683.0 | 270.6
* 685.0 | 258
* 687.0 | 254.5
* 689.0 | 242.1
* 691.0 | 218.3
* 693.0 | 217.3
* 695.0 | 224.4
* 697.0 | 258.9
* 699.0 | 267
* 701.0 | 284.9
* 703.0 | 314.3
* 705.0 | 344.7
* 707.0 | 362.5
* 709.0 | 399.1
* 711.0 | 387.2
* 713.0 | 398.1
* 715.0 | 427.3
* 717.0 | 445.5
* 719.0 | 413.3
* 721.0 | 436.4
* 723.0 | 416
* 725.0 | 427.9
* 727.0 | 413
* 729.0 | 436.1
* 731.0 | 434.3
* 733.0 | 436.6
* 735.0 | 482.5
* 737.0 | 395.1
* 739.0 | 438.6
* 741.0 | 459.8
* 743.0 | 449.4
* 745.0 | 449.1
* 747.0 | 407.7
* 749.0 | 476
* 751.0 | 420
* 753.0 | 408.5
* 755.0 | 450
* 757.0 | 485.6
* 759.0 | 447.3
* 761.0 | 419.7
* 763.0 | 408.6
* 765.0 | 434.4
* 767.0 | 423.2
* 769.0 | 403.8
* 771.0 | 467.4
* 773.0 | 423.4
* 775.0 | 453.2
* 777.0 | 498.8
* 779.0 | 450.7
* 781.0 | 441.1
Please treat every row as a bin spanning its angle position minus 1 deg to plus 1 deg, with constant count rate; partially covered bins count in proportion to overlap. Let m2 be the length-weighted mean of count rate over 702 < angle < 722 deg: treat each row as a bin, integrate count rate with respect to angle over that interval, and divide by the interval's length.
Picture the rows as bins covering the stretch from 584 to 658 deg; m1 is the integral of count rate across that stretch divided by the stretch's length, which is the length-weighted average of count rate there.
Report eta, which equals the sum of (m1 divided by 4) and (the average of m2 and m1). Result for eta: 528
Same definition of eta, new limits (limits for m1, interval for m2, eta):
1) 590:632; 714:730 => 545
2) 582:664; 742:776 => 549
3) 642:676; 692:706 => 459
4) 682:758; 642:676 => 498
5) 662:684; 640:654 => 504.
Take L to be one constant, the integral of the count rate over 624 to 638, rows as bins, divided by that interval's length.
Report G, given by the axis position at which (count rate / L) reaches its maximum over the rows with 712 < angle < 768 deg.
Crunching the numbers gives 757.0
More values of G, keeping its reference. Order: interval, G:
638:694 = 661.0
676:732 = 717.0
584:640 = 597.0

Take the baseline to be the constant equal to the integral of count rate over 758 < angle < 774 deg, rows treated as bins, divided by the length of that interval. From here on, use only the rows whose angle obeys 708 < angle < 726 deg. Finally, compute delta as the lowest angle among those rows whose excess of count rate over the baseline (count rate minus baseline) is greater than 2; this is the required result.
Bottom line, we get 717.0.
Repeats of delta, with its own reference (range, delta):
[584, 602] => 585.0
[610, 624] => 611.0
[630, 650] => 631.0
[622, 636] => 625.0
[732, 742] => 733.0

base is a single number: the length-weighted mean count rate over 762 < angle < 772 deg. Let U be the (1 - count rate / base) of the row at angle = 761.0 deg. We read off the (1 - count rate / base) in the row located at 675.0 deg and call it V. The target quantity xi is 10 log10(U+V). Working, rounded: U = 0.02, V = 0.12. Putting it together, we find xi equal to -9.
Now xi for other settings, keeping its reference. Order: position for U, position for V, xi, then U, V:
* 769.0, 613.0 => -19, 0.06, -0.04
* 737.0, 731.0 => -12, 0.08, -0.02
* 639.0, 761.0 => -15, 0.01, 0.02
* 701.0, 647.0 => -6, 0.33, -0.07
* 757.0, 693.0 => -4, -0.14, 0.49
